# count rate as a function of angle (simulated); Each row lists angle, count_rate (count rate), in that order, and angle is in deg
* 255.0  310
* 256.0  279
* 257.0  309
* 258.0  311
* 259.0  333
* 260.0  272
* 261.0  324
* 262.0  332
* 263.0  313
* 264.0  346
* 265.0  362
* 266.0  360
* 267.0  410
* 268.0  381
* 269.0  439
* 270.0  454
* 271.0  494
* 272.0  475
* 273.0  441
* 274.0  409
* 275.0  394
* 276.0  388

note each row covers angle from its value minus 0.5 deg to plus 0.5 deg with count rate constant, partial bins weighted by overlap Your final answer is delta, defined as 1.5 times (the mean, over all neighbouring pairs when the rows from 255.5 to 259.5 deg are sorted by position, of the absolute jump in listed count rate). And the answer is 27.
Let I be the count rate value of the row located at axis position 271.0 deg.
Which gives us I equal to 494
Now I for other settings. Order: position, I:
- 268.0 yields 381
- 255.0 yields 310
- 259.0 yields 333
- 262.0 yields 332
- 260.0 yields 272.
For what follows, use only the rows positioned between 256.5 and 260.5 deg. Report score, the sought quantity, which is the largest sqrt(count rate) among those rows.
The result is 18.2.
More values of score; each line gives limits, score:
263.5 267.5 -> 20.2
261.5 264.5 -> 18.6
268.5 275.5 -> 22.2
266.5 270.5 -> 21.3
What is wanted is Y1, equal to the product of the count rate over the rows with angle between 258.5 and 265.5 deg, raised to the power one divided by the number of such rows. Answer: 325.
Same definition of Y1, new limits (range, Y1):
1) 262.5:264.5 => 329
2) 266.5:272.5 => 440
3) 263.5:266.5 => 356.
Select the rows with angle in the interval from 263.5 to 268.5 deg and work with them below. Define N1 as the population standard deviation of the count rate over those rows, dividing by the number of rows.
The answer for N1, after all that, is 22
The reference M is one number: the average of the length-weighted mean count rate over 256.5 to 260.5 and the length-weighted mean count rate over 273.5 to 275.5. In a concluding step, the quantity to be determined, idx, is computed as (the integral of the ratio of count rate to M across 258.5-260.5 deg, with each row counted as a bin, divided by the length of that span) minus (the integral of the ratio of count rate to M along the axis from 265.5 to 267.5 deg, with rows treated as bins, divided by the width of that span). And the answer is -0.23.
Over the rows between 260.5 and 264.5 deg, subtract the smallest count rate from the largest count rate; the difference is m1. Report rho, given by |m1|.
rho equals 33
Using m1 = 33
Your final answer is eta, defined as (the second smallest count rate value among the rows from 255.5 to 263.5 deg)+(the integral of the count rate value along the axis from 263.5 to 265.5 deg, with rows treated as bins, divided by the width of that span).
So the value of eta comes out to 633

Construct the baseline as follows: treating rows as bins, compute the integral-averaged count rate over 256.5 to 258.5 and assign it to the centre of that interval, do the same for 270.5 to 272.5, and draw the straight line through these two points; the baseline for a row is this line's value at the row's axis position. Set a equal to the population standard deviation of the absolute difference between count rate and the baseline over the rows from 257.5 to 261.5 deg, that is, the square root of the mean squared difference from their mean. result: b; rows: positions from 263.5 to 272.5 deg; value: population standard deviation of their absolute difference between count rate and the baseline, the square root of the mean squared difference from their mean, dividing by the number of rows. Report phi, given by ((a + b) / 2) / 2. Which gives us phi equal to 11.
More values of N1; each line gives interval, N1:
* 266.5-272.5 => 38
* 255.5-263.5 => 21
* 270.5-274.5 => 33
